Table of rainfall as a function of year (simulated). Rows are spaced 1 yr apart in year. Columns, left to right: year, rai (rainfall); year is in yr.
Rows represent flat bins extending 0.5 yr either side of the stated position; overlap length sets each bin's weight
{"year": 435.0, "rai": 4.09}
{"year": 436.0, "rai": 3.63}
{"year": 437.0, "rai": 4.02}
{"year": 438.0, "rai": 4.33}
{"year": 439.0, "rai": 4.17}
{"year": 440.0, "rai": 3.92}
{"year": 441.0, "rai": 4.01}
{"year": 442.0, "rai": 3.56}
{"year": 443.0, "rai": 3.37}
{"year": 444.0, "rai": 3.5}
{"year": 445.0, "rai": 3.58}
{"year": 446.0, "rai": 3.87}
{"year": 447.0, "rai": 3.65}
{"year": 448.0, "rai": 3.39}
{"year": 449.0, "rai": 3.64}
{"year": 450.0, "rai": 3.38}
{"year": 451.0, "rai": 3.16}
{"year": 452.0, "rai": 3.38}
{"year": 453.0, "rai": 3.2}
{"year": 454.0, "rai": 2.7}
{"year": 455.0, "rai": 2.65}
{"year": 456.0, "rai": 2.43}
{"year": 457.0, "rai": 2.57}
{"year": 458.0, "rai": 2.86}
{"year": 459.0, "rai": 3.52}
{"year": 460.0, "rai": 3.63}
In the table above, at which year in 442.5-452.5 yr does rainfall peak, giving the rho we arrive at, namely 446.0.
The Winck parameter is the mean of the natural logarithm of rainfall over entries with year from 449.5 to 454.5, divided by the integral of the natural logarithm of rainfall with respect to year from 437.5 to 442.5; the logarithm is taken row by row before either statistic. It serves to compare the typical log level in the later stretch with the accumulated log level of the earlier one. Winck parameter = 0.17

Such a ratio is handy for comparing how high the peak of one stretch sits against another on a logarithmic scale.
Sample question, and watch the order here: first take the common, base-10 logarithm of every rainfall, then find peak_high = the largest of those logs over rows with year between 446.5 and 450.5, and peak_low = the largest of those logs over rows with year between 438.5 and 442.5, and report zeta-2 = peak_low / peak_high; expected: 1.10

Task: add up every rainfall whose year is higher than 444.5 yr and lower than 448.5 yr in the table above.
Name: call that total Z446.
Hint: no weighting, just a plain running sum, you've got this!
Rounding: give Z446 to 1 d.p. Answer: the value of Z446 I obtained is 14.5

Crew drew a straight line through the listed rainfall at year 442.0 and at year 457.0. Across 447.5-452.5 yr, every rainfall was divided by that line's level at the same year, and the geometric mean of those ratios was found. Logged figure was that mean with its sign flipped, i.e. -1.12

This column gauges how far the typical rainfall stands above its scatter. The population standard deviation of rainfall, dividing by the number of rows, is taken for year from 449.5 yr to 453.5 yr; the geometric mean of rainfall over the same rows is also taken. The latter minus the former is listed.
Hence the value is 3.18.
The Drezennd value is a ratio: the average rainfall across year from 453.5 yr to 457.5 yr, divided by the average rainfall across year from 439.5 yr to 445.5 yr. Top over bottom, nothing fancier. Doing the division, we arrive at 0.71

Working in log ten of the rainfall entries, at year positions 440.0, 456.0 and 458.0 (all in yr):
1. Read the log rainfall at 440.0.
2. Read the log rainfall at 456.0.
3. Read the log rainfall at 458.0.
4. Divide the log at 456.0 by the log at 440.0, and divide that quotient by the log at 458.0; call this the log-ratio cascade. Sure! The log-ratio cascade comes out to 1.42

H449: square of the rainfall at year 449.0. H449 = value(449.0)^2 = 13.25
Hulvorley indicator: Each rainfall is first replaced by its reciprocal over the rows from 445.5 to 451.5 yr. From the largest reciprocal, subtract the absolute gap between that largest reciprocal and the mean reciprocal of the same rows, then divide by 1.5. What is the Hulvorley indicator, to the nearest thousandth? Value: 0.190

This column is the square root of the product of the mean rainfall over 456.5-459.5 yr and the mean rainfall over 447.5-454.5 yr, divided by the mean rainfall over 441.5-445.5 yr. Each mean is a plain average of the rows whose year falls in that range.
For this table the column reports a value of 0.89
